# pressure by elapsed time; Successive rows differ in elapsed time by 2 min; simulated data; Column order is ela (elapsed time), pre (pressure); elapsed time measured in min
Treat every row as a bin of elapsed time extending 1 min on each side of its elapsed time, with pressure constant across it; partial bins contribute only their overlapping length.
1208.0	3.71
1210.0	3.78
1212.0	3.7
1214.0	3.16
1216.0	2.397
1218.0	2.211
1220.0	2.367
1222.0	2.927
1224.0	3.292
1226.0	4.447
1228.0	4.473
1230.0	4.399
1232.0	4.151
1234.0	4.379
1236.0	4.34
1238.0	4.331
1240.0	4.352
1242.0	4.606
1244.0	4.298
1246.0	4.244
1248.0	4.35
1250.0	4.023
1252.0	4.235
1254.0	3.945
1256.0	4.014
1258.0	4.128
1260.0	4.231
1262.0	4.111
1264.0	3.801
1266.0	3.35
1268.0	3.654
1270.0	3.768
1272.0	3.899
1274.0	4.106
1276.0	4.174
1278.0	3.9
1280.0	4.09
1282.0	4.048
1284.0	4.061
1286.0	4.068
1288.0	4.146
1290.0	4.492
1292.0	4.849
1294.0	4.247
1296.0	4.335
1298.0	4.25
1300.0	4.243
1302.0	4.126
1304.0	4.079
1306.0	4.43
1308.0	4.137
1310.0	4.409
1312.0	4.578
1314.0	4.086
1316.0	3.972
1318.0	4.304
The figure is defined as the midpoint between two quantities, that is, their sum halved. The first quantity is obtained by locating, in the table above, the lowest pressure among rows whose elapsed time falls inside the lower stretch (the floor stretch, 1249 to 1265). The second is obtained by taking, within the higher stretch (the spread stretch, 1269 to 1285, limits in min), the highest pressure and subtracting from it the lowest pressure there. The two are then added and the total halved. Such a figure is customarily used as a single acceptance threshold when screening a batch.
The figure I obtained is 2.10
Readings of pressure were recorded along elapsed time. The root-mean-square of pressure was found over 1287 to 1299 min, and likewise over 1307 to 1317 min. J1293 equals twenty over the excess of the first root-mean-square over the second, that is 133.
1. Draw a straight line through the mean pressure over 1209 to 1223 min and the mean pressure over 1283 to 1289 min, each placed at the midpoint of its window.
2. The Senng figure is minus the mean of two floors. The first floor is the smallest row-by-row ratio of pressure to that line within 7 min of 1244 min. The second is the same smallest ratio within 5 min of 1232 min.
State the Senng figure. -1.2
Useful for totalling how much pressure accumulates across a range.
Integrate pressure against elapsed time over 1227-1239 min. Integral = 52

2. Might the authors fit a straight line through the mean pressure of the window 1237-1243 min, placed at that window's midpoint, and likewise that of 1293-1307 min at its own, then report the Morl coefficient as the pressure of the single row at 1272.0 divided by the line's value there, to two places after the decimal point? 0.90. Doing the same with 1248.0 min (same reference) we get 0.99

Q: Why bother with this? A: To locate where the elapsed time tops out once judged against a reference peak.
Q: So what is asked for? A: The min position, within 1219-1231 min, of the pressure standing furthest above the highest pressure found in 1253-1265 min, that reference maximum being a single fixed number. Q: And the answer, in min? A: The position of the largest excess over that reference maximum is 1228.0 min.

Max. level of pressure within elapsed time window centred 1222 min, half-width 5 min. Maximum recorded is 4.447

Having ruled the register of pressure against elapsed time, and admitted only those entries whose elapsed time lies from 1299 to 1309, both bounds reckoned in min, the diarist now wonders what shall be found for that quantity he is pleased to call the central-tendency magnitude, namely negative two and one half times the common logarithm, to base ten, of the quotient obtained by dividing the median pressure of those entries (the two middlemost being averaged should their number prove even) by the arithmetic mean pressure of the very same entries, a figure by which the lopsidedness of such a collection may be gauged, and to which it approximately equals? 0.017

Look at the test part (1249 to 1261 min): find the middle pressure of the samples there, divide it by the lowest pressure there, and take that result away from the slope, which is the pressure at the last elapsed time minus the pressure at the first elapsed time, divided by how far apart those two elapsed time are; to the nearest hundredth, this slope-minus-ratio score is -1.01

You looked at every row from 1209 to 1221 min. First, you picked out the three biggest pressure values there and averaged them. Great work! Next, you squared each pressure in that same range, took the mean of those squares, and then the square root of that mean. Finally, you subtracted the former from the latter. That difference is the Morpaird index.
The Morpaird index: -0.54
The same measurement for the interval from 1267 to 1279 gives -0.14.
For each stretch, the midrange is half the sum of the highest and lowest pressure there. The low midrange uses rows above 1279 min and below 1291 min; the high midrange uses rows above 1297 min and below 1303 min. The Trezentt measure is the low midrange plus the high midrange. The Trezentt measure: 8.5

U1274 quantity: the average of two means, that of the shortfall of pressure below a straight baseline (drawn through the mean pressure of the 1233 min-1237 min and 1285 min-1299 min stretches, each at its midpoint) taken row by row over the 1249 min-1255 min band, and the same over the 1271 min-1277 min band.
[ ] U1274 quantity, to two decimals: 0.29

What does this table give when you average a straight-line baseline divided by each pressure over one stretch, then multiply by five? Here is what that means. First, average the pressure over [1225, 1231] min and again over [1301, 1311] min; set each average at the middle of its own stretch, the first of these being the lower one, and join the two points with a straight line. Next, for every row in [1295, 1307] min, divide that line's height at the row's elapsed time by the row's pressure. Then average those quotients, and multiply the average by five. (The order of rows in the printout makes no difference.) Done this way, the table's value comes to 5.0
